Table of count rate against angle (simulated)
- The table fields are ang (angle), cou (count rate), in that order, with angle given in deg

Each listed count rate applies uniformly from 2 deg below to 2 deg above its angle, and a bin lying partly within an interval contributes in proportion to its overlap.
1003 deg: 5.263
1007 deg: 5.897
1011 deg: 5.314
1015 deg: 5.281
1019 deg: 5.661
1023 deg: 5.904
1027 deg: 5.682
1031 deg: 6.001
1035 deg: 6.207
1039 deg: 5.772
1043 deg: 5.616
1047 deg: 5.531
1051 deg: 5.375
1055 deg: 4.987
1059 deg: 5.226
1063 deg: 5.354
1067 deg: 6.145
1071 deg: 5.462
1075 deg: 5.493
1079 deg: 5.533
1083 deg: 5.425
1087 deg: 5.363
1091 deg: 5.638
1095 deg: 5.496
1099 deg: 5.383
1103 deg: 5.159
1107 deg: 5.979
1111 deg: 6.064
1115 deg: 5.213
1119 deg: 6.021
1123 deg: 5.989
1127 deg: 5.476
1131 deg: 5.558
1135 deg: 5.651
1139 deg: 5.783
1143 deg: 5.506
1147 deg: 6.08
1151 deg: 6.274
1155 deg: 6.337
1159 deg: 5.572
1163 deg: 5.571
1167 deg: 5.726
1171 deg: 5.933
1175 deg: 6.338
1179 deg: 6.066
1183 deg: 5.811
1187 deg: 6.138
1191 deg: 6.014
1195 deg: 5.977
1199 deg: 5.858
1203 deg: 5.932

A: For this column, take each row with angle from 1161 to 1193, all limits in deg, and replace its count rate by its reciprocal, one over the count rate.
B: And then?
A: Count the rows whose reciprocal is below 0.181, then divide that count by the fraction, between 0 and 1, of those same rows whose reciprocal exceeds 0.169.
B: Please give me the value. 21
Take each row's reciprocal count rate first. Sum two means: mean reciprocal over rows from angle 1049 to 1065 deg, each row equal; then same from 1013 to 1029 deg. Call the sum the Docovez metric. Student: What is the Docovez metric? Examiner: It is 0.369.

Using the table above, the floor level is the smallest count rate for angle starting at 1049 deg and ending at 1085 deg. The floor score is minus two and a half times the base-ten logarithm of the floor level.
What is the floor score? -1.74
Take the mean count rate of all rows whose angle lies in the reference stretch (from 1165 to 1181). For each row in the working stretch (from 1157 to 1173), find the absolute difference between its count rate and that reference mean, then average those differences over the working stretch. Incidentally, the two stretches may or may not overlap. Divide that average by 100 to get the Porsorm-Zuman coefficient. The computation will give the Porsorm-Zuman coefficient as 0.0032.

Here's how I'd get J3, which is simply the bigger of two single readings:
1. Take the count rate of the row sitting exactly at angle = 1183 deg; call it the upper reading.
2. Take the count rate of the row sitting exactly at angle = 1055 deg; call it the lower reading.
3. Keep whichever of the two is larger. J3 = 5.8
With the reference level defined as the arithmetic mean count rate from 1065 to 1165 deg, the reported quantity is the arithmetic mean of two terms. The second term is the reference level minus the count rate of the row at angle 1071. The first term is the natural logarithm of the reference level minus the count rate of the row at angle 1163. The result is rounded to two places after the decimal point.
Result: -0.97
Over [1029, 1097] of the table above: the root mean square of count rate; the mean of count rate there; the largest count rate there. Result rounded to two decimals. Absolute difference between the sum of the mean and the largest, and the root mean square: 6.20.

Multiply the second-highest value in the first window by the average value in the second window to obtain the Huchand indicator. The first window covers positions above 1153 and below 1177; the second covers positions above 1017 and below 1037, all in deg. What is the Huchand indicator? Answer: 37.3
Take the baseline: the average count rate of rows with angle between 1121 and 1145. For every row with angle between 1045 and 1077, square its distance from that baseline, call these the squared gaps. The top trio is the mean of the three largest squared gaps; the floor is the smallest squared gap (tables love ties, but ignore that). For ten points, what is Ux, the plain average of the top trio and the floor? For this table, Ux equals 0.15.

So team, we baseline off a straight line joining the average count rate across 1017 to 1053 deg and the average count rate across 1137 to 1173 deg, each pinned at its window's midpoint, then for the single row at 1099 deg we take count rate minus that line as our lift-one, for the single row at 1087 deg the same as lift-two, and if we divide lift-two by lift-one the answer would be 1.0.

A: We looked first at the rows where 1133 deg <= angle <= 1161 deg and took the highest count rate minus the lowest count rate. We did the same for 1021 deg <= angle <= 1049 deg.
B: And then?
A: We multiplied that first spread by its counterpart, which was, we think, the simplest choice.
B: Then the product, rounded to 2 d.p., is 0.56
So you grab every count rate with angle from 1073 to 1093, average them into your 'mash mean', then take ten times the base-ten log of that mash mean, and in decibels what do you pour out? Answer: 7.40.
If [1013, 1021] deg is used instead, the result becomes 7.38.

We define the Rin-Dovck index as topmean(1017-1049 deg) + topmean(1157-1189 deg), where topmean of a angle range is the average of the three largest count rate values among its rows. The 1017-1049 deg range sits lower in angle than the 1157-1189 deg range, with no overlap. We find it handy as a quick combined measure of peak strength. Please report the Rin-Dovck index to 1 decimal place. 12.2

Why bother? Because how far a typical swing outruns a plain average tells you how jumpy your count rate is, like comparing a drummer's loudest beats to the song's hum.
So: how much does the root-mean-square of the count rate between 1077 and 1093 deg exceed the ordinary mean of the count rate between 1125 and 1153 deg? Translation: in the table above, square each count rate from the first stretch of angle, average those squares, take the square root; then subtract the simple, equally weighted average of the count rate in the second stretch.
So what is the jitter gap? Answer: -0.27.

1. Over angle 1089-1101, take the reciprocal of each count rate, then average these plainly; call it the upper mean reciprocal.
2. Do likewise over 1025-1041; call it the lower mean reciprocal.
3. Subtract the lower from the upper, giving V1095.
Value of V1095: 0.012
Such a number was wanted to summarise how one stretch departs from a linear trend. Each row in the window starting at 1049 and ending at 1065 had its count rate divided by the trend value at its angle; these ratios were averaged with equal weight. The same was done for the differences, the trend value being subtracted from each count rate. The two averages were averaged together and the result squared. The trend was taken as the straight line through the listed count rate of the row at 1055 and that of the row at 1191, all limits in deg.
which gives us 0.410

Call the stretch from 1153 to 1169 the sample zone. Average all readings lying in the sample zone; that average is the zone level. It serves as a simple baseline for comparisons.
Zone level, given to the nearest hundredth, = 5.80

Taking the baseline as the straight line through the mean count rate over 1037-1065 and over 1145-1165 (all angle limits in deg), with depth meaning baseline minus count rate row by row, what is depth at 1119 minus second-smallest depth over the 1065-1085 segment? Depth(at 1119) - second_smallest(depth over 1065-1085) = -0.27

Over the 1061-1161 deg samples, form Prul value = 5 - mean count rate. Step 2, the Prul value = -0.68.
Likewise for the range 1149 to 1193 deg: -0.98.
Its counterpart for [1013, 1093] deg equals -0.58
